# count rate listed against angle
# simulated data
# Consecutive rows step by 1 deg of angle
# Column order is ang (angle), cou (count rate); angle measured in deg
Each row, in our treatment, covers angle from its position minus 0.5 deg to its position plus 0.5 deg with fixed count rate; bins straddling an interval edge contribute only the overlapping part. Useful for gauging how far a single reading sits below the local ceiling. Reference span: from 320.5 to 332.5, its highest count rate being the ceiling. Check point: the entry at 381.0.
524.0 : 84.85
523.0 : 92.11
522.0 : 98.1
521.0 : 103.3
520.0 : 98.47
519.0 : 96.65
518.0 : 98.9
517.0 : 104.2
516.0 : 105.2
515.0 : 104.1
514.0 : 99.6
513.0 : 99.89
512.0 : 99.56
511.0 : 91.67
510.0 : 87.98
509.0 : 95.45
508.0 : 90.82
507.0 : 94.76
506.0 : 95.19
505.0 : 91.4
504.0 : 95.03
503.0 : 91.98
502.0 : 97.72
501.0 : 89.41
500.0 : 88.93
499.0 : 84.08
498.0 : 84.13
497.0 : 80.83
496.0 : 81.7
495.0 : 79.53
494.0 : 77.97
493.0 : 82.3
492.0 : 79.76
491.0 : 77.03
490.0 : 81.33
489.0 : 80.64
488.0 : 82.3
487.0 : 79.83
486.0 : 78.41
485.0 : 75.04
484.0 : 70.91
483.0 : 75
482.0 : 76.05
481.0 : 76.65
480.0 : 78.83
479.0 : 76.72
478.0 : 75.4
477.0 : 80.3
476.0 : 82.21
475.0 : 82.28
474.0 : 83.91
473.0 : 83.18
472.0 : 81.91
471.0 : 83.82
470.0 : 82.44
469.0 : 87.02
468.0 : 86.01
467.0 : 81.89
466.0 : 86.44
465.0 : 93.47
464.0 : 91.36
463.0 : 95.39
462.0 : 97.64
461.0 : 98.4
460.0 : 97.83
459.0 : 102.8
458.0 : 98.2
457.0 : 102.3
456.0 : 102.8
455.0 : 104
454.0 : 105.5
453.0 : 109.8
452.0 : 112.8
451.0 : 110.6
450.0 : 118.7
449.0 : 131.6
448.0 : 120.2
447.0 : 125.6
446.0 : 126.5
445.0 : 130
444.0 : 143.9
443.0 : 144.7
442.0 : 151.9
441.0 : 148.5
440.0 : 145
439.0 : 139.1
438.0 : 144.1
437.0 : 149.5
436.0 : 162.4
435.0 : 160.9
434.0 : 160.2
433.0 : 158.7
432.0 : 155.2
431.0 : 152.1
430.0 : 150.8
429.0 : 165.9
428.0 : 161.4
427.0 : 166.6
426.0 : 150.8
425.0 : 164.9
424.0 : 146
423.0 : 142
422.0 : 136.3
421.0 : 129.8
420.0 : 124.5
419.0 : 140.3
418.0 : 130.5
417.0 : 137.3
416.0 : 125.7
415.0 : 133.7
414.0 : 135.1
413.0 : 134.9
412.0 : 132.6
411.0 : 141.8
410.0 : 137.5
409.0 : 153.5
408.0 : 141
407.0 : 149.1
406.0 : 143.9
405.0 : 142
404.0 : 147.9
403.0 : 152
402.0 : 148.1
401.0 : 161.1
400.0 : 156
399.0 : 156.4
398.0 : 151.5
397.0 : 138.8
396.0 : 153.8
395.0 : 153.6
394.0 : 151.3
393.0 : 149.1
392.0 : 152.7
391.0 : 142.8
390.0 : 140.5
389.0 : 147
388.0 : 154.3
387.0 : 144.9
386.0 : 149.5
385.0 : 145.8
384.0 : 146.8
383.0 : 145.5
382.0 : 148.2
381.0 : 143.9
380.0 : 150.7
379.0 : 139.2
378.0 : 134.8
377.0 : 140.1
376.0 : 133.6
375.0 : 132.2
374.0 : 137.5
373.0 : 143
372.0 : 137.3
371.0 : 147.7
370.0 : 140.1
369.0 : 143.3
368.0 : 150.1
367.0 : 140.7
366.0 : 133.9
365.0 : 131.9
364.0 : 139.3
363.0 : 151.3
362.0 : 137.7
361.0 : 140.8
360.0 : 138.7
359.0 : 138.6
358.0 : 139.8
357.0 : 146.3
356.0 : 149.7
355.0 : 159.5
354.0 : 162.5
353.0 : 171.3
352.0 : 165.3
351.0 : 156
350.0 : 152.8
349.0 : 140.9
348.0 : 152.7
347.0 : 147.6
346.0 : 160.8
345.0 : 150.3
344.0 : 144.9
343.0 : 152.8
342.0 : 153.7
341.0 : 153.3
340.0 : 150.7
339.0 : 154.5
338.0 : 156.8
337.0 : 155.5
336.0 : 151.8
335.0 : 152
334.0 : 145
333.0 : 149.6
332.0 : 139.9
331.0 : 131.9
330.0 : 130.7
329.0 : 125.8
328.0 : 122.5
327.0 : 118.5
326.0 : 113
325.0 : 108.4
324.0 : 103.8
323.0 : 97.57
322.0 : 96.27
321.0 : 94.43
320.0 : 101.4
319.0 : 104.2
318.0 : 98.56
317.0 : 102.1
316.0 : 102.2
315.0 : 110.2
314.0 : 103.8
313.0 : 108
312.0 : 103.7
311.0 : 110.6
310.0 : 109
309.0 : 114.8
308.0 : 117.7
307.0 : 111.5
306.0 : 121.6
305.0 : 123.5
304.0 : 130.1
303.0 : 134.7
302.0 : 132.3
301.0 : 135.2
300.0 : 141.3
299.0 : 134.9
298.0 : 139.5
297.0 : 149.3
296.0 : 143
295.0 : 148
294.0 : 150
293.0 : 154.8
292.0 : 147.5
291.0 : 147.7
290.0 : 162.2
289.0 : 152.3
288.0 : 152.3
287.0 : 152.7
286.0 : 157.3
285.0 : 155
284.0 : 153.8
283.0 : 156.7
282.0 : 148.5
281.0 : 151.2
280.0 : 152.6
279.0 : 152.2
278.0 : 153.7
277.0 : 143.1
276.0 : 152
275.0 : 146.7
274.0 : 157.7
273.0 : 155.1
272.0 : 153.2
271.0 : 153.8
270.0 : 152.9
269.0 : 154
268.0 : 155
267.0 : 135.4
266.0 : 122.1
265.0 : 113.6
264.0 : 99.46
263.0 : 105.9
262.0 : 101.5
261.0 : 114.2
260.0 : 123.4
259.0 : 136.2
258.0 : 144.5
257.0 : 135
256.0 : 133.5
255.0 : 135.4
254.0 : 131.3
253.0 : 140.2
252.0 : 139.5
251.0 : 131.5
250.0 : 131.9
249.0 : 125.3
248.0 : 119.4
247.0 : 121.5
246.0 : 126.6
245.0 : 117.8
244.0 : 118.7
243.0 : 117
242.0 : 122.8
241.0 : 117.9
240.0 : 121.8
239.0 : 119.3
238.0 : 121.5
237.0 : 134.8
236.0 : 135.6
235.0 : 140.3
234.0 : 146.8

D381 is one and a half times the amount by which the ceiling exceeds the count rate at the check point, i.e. -6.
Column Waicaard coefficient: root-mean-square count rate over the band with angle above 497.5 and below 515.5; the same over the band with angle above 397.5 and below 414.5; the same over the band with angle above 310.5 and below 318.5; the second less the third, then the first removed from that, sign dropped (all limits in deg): 52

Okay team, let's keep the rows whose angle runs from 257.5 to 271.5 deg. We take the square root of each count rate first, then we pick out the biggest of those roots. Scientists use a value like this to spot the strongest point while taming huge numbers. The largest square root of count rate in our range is 12.4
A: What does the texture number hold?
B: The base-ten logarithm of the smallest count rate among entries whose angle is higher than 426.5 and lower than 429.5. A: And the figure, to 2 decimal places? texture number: 2.21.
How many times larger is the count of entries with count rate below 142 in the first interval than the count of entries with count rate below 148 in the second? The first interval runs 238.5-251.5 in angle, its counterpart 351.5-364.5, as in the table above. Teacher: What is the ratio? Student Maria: 1.9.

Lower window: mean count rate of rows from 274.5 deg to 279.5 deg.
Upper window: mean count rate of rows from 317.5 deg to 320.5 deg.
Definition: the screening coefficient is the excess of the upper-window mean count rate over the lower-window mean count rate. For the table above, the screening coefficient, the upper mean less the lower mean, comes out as -48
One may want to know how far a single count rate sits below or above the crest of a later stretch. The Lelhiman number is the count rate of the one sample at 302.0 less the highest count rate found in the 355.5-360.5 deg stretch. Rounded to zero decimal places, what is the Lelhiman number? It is -17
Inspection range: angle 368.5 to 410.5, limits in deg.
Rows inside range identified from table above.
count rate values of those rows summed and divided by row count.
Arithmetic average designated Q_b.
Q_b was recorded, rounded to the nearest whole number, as 146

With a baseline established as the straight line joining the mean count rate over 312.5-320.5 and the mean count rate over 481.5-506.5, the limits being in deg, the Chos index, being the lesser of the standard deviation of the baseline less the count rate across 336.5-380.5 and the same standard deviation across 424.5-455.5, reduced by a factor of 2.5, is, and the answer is 3.4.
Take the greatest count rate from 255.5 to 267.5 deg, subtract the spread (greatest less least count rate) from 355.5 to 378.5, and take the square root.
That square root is 11.2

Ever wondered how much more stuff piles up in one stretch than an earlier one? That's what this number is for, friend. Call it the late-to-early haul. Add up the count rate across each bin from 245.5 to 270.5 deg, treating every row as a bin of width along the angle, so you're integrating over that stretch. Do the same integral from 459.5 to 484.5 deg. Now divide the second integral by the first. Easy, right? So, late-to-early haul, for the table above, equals 0.65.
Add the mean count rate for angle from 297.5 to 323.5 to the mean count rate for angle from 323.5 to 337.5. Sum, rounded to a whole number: 247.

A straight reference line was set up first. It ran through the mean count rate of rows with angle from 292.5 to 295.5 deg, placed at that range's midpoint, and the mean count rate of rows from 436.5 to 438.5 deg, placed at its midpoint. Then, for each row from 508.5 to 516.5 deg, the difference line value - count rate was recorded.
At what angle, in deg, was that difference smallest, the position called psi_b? 516.0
